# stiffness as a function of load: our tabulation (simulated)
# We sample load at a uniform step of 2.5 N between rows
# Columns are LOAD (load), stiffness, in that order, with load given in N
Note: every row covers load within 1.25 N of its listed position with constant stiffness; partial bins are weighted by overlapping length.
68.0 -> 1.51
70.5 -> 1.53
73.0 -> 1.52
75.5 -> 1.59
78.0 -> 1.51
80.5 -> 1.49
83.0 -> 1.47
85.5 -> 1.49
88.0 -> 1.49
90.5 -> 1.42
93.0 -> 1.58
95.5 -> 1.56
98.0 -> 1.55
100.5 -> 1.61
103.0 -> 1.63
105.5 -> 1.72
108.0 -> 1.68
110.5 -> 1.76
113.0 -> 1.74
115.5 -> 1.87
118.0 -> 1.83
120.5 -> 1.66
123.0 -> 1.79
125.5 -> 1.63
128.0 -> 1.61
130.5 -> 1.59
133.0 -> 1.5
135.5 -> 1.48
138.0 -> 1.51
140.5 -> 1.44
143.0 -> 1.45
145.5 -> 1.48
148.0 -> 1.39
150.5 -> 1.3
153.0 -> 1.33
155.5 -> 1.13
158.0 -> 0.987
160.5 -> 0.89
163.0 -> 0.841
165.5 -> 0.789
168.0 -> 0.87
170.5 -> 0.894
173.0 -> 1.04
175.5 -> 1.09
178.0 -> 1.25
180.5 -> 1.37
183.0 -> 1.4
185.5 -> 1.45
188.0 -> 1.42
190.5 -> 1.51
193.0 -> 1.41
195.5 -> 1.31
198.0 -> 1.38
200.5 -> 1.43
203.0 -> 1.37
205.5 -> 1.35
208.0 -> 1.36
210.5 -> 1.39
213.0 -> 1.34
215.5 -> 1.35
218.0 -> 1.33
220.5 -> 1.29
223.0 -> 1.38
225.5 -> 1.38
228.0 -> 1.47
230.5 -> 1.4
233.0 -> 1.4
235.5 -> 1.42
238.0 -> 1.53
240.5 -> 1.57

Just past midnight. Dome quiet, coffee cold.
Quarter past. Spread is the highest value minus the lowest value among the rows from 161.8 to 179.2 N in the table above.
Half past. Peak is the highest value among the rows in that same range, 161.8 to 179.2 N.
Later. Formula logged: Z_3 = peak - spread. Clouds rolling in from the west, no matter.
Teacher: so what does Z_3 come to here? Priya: 0.79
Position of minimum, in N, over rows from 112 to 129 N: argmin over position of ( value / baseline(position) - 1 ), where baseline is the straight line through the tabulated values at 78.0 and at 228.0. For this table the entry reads 128.0 N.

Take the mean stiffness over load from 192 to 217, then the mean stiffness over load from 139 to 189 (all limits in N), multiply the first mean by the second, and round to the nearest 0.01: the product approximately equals 1.63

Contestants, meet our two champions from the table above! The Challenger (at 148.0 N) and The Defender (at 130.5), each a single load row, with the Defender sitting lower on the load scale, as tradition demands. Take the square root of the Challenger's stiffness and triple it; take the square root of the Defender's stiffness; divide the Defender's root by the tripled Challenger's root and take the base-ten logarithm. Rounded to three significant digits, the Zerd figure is -0.448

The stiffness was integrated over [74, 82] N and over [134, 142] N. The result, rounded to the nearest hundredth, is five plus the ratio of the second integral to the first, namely 5.97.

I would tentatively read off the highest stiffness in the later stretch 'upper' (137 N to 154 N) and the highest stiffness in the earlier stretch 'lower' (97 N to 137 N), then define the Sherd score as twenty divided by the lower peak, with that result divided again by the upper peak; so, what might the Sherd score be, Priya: 7.1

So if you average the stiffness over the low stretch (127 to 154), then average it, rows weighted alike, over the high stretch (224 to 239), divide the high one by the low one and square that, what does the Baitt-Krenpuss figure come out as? 1.0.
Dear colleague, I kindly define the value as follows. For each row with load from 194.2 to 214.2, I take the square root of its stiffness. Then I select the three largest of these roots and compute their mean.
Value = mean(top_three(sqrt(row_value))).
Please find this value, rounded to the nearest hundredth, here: 1.18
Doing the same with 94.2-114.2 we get 1.32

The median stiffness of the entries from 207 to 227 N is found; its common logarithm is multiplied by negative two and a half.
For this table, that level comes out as -0.33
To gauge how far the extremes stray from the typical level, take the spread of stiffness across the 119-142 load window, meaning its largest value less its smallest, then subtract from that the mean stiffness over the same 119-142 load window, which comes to -1.23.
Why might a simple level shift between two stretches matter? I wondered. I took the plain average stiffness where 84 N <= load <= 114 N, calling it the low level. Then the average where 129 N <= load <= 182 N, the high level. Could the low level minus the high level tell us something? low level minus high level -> 0.38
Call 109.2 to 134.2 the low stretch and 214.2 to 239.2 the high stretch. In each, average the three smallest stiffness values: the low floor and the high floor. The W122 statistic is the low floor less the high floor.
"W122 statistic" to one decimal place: 0.2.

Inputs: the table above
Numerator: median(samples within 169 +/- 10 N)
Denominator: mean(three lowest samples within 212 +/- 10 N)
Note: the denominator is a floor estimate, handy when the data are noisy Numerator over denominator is 0.68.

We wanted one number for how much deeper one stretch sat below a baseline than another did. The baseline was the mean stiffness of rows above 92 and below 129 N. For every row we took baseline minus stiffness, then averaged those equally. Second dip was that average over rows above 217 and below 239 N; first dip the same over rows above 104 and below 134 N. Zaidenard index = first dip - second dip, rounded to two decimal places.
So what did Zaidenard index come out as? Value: -0.30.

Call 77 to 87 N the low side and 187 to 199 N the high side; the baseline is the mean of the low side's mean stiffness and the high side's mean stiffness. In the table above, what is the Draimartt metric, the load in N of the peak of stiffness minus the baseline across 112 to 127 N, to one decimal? 115.5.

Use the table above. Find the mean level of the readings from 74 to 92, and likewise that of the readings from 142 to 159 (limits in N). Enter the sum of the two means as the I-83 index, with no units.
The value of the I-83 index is 2.79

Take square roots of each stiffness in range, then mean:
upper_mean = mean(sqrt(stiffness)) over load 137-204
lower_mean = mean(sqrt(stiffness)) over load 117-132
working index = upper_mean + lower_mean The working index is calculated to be 2.41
